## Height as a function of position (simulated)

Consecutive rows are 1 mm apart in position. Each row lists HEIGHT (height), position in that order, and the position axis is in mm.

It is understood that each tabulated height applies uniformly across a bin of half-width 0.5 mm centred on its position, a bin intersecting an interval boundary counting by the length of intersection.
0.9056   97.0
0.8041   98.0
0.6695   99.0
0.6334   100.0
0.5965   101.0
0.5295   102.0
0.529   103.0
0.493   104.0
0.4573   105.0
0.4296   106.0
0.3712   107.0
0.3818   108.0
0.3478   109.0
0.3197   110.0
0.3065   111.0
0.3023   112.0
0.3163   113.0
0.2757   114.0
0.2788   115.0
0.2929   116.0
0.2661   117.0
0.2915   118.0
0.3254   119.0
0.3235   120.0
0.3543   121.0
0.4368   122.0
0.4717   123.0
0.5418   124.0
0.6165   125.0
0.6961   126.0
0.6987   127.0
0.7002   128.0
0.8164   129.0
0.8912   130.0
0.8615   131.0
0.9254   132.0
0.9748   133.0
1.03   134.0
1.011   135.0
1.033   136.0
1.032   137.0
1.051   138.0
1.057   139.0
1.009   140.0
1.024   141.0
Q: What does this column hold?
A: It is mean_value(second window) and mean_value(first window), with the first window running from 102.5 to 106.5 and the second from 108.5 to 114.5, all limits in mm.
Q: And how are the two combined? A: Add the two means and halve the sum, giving 0.394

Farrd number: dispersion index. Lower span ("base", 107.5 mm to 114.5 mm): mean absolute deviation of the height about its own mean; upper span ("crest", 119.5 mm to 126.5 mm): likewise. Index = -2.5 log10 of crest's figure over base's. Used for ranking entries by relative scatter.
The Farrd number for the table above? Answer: -1.6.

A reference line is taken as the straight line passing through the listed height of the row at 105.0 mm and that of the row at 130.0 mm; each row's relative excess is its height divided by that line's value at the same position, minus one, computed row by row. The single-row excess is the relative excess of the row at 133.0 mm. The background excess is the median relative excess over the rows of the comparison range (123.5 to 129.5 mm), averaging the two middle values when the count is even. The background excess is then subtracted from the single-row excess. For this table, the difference 0.21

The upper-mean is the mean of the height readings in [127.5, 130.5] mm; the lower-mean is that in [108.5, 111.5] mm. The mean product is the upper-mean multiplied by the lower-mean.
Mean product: 0.26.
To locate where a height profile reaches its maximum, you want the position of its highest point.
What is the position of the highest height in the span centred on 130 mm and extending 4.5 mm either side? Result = 134.0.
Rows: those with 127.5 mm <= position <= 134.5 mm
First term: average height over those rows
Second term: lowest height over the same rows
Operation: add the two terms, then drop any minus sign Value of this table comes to 1.6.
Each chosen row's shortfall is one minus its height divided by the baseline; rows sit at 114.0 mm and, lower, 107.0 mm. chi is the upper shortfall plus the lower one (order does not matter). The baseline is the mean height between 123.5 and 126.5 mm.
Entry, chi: 1.0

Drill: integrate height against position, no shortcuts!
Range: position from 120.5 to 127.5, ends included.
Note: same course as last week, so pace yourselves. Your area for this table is 3.8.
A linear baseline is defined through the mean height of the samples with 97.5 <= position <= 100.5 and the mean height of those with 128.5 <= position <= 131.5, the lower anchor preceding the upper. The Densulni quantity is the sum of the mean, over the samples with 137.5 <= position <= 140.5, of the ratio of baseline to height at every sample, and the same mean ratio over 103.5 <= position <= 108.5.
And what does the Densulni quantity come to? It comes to 2.6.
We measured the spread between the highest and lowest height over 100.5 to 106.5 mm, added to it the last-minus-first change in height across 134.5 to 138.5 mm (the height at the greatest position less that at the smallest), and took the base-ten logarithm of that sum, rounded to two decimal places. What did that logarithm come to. -0.68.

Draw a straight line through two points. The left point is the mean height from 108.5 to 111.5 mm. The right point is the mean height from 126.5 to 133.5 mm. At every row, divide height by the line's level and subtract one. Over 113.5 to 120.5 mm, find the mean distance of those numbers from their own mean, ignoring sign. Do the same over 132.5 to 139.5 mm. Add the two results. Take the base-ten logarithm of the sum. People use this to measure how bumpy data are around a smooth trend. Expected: -1.20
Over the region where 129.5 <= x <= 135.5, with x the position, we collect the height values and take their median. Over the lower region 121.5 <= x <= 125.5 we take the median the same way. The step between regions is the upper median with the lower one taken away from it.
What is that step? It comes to 0.44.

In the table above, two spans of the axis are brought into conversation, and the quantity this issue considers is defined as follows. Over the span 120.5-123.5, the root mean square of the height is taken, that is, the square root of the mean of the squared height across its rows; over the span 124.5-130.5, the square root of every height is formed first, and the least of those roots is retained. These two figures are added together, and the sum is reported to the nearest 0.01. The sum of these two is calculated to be 1.21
